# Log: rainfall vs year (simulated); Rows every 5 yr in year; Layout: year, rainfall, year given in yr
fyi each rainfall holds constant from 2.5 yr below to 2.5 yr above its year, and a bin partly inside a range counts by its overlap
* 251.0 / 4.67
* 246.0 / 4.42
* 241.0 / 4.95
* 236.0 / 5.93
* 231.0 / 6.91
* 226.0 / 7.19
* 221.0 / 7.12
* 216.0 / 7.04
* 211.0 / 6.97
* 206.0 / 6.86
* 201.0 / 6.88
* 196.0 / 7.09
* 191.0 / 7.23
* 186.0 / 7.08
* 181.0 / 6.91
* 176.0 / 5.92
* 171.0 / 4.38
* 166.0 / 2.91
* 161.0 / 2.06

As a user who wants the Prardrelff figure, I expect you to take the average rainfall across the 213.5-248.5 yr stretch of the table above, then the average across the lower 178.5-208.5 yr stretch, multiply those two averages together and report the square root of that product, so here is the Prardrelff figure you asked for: 6.60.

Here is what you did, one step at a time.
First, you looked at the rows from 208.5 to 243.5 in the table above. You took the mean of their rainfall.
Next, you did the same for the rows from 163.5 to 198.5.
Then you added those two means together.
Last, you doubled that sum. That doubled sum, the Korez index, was 25.0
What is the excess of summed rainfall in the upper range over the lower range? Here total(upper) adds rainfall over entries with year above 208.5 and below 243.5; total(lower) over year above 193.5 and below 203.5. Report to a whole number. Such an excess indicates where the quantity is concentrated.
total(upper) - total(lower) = 32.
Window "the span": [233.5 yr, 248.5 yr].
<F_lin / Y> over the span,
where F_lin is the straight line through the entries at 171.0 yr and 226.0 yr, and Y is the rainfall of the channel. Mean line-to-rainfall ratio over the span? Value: 1.59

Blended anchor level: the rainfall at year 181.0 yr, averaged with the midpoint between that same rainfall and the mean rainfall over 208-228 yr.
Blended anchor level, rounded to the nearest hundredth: 6.95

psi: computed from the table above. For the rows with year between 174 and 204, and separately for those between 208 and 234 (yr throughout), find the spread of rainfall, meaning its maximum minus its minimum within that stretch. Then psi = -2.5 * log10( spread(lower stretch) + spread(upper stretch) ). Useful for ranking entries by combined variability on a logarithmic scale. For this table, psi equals -0.5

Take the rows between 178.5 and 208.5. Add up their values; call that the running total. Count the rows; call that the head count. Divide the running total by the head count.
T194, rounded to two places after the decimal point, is 7.01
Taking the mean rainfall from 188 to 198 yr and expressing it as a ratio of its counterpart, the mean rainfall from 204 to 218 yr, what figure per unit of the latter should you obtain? 1.03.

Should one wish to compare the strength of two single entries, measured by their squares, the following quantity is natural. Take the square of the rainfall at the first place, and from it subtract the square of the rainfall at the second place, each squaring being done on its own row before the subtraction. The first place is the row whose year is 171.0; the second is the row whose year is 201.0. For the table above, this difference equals -28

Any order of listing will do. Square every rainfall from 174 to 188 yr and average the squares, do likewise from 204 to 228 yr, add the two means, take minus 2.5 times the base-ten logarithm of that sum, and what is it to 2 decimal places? -4.93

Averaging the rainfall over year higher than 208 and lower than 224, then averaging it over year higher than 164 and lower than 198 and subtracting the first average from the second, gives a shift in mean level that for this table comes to -1.1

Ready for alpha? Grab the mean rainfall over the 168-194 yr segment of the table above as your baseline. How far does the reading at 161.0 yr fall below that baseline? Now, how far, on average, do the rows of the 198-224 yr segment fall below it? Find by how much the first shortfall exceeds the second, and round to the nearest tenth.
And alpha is 4.9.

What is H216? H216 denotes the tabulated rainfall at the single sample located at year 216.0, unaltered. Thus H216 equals 7.04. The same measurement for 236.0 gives 5.93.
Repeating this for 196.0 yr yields 7.09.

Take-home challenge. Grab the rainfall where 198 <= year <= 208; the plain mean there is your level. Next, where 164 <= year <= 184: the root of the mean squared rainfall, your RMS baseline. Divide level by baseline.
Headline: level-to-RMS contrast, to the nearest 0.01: 1.31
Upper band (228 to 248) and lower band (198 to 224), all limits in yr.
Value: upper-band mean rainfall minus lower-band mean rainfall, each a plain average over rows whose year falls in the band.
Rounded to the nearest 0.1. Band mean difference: -1.4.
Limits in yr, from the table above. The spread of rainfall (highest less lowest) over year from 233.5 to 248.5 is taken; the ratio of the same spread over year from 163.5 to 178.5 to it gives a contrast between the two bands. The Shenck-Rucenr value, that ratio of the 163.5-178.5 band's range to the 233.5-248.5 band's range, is 2.0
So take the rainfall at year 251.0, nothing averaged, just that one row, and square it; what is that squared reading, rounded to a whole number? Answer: 22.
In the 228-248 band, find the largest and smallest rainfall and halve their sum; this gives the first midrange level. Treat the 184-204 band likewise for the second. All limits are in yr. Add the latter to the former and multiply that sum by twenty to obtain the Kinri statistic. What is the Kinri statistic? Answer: 254.4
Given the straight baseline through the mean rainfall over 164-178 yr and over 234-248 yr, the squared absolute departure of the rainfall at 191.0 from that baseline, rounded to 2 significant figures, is 6.9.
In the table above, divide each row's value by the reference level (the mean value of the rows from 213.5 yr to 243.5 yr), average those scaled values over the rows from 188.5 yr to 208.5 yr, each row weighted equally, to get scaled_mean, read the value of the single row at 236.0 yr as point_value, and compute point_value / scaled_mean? 5.5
